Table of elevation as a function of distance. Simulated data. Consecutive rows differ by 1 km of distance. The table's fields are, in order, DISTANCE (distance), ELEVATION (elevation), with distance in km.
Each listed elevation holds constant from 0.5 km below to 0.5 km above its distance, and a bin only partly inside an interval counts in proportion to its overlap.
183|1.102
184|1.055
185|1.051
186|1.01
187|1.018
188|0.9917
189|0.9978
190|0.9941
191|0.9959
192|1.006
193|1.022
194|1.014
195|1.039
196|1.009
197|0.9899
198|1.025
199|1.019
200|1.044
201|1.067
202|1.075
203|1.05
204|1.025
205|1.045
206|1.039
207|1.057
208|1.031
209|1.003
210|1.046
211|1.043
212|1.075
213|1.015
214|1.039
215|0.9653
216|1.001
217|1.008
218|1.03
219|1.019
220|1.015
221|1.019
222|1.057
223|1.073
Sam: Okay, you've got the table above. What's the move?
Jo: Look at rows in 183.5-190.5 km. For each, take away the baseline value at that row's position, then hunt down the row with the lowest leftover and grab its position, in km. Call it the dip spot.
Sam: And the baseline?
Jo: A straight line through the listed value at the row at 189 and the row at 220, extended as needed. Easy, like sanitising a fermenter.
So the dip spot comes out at 188 km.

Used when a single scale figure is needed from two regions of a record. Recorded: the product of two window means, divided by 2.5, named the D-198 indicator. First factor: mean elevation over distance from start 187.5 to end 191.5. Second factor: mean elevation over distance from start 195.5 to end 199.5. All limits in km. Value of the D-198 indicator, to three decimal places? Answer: 0.402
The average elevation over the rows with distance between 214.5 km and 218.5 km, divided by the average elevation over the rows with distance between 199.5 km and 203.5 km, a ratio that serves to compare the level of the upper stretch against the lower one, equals 0.95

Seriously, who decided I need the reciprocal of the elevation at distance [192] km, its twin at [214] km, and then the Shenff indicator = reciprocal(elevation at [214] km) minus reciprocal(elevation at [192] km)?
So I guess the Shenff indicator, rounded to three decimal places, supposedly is -0.032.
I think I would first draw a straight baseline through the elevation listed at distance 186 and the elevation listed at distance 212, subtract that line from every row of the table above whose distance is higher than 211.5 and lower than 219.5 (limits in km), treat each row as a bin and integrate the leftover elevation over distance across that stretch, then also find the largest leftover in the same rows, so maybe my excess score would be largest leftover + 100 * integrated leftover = -51.8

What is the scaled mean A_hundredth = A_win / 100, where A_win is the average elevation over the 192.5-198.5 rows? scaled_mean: 0.0102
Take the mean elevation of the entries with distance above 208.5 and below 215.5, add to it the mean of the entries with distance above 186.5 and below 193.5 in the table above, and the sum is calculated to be 2.03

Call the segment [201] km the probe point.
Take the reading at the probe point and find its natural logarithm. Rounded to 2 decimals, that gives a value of 0.06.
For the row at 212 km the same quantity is 0.07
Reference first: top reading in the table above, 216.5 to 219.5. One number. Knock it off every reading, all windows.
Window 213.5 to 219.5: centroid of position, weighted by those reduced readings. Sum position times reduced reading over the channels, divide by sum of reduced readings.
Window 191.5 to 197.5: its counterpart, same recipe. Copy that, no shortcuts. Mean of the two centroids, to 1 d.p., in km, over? 205.5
